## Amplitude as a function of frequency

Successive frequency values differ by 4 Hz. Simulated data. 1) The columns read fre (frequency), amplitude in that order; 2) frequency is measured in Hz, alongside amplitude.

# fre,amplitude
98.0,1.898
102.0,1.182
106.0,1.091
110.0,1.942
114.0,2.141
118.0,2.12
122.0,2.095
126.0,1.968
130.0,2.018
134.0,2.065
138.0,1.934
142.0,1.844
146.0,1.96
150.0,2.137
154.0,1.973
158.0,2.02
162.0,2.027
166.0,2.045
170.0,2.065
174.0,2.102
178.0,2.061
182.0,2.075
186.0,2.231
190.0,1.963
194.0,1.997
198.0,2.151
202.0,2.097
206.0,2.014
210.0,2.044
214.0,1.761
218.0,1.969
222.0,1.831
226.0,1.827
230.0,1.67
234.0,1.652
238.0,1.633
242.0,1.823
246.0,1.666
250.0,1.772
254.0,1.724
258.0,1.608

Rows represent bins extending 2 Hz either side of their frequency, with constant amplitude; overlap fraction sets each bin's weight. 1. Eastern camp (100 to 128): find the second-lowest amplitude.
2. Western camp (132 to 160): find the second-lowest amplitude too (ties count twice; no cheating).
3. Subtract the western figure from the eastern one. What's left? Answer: -0.75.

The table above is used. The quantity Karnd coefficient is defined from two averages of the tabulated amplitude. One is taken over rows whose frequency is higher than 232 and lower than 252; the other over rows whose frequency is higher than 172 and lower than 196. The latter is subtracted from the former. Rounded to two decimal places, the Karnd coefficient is -0.36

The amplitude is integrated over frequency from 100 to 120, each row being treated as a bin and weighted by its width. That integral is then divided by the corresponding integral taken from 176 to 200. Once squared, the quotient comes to 0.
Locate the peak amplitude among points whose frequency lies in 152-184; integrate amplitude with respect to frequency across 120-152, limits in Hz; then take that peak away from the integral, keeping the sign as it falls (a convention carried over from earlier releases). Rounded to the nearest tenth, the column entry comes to 62.0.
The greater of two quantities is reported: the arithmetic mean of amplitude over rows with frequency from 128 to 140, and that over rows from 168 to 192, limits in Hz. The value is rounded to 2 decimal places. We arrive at 2.08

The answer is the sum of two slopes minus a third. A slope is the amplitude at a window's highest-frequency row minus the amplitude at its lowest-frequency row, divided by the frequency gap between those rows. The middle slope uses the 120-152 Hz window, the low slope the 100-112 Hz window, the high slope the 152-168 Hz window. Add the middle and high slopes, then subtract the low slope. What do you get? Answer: -0.09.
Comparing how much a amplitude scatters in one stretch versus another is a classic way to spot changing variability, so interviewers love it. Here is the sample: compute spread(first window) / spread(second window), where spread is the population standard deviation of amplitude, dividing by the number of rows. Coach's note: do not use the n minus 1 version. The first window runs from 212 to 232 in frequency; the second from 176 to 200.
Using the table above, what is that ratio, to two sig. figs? 1.1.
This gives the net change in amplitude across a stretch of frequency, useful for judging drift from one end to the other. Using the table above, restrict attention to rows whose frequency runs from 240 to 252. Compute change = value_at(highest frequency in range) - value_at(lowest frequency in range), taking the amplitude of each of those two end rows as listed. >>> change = -0.05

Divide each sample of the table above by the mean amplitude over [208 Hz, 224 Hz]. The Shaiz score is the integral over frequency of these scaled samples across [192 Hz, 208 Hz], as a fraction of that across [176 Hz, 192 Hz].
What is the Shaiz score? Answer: 0.99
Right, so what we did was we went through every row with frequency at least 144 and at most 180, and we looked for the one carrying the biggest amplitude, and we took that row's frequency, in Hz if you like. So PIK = 150.0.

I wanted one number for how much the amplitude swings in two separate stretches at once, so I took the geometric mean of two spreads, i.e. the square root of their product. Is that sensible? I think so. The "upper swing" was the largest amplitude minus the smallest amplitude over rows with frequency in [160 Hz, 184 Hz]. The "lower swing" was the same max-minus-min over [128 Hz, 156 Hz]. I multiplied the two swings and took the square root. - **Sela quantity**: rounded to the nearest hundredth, 0.15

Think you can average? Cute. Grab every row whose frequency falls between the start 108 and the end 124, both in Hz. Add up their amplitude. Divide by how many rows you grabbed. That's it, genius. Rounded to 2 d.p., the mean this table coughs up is 2.07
